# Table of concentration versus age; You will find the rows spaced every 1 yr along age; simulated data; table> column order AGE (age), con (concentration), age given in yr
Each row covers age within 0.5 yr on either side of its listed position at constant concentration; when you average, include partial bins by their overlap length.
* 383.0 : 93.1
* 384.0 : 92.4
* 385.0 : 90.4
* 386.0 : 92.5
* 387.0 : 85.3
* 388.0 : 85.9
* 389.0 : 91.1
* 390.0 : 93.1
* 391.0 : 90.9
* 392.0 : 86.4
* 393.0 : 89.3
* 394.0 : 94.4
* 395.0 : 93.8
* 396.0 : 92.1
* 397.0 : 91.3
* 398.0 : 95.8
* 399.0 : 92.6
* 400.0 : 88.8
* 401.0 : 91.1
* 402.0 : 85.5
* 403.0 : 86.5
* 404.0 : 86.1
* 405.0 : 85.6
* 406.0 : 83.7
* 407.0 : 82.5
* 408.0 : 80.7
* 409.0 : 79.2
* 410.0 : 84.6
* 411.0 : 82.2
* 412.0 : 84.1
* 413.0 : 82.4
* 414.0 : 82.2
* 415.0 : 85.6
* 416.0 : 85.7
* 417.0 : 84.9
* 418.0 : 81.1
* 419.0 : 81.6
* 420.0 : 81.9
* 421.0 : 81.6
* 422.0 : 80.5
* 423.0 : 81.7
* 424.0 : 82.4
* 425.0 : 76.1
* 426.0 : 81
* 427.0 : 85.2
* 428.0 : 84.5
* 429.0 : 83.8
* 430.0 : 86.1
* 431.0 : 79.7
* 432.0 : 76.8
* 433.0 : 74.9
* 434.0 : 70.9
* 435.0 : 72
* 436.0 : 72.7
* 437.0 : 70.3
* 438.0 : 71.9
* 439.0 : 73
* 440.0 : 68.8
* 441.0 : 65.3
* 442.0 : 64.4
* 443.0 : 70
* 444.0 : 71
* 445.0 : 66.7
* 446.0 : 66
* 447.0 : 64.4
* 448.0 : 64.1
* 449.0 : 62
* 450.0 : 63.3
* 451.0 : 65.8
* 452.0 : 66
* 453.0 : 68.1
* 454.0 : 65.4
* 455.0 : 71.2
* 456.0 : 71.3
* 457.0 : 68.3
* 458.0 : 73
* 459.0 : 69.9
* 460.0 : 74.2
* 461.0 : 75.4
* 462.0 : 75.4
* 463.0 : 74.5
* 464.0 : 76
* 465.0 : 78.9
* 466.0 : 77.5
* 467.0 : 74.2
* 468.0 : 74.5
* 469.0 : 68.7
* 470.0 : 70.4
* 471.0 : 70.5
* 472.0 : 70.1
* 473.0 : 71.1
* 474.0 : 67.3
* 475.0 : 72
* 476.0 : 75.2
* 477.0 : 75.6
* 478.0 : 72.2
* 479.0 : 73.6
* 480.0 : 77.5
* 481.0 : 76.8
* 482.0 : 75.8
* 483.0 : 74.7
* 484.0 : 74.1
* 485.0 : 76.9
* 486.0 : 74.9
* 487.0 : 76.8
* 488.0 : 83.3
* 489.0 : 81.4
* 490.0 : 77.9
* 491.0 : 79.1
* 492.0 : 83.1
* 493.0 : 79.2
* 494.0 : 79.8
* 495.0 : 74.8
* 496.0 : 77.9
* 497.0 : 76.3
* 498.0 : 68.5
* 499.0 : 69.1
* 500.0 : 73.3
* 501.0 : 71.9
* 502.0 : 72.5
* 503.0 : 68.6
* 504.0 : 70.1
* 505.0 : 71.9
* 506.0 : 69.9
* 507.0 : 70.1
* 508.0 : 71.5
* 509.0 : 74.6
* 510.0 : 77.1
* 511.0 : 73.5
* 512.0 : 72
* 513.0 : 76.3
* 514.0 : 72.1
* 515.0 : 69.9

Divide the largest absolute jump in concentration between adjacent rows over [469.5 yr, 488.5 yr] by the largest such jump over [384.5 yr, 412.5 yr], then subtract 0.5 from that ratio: 0.40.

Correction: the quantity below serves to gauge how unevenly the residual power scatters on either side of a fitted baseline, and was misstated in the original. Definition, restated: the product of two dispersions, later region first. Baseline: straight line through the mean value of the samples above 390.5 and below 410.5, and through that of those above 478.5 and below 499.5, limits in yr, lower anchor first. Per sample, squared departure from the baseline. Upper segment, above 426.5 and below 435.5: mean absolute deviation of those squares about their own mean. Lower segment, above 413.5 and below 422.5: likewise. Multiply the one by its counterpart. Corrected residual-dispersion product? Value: 393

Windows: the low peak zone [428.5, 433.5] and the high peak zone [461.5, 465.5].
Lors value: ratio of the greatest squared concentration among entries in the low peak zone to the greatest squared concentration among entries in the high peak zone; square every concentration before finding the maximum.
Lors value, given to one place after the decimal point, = 1.2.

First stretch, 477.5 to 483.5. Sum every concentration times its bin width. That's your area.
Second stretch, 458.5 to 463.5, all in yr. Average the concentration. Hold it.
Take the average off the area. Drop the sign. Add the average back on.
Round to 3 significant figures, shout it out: 451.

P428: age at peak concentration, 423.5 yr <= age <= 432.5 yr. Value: 430.0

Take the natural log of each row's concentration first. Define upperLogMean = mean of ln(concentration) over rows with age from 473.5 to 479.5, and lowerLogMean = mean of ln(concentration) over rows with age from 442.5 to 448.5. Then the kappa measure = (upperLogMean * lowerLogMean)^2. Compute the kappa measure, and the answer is 325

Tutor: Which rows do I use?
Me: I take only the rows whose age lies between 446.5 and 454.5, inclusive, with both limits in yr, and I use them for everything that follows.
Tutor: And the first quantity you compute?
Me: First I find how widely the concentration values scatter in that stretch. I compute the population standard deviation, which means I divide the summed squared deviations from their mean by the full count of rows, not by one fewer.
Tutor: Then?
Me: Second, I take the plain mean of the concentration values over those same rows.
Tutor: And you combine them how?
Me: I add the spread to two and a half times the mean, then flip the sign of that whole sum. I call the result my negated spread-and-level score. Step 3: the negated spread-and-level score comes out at -164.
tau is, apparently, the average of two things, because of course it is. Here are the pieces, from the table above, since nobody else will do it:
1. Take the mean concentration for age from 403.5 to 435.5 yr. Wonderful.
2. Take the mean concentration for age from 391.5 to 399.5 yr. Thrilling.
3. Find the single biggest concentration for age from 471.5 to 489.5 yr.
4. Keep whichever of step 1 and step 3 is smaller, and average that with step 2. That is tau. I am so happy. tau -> 87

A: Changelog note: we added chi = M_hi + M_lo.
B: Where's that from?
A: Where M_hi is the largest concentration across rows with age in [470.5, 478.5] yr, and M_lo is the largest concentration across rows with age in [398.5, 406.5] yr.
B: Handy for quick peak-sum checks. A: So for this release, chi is 168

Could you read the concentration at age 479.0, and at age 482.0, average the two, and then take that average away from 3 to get -72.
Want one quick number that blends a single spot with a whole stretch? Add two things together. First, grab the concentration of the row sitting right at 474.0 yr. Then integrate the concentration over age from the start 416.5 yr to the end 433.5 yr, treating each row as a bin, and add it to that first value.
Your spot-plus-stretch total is 1451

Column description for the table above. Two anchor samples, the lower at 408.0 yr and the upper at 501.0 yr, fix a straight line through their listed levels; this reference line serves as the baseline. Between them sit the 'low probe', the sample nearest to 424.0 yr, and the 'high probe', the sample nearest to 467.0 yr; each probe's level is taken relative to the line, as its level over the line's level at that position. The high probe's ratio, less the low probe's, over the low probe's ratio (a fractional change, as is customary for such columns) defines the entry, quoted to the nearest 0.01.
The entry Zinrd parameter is -0.05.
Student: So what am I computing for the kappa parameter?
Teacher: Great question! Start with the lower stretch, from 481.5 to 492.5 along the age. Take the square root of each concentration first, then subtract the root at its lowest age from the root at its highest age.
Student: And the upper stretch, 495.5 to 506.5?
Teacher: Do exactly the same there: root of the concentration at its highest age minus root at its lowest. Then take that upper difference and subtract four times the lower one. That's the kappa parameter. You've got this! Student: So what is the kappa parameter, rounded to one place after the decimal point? -2.1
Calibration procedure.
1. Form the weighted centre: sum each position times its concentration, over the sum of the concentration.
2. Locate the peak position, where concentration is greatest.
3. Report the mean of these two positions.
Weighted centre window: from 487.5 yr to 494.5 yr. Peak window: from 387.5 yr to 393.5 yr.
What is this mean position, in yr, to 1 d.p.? 440.5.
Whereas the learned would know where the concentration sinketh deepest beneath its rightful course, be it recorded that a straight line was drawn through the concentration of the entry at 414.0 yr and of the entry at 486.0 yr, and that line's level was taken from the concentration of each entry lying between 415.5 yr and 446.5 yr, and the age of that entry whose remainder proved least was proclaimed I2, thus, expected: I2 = 442.0 yr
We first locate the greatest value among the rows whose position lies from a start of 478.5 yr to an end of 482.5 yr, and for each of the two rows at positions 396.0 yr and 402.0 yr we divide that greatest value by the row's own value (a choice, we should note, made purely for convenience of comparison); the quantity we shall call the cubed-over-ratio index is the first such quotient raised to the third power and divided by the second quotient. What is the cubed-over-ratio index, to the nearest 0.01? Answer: 0.66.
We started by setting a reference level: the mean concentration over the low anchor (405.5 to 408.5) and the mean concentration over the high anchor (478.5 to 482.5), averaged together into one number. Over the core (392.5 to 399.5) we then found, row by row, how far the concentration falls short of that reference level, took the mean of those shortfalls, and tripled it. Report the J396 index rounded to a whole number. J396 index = -41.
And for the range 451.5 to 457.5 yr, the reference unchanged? 32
